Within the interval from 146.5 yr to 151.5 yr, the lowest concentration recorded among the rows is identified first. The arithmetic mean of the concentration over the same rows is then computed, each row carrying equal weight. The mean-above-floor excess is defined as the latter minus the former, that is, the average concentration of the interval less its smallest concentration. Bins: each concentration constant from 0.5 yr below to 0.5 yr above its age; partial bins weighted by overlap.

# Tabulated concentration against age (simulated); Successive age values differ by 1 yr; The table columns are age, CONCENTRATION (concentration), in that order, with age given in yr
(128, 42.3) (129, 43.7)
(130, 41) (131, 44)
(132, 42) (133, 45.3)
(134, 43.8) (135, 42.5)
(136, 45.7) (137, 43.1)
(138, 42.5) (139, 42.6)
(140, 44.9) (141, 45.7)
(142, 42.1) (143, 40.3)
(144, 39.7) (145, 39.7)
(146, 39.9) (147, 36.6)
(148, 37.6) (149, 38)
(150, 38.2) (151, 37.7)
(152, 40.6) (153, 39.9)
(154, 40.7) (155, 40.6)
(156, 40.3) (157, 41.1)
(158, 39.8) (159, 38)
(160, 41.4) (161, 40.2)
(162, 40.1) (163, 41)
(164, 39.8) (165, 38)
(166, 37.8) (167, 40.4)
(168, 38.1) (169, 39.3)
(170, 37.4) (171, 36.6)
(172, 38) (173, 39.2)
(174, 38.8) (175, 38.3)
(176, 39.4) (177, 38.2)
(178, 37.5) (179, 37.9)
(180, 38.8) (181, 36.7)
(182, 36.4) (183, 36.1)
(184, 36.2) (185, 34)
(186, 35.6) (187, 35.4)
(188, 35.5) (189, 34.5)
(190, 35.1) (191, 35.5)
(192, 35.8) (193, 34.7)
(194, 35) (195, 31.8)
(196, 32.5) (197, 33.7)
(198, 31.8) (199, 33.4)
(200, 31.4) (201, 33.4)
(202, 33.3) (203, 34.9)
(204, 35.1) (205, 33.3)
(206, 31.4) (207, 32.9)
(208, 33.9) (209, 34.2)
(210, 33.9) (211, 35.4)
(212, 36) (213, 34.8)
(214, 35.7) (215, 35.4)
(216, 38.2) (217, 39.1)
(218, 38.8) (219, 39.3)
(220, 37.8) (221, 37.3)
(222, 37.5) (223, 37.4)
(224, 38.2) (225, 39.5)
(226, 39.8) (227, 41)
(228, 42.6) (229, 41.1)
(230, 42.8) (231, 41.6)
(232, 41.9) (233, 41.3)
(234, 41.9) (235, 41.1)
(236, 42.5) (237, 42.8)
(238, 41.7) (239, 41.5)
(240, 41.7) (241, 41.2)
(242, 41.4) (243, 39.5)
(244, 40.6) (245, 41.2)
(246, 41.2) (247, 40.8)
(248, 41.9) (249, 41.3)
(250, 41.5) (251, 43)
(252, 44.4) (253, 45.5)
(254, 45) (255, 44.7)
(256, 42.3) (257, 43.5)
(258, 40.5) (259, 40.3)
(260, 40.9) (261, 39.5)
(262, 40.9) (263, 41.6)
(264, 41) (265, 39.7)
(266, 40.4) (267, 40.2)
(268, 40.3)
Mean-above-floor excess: 1.02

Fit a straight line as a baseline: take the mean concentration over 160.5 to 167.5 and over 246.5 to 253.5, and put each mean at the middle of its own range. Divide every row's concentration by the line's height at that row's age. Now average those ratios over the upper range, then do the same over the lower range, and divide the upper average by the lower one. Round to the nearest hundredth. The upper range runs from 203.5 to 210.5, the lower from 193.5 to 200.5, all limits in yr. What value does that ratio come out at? 1.01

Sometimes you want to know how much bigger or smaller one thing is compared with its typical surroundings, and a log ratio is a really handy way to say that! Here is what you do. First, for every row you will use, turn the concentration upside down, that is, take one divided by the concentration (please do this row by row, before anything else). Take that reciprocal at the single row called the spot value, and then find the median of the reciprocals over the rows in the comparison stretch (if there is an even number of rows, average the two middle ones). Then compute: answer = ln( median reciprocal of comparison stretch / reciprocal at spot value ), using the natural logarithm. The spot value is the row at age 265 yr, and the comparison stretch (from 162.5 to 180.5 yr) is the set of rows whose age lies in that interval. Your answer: 0.04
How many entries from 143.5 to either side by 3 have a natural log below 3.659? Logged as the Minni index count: 0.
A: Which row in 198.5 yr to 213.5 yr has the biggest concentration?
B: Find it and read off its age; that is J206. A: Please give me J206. 212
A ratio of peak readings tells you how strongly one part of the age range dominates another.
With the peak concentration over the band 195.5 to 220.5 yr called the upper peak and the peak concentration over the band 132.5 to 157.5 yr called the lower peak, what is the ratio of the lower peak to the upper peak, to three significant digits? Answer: 1.16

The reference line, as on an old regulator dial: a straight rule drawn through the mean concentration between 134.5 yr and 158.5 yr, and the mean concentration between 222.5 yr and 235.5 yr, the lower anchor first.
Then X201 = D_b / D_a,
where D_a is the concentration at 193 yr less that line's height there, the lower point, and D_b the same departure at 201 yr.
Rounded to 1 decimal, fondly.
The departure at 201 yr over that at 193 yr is 1.2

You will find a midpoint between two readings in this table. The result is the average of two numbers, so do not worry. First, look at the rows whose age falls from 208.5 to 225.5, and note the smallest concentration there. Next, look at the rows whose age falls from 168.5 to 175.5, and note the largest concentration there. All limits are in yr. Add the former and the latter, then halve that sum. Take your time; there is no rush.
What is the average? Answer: 36.6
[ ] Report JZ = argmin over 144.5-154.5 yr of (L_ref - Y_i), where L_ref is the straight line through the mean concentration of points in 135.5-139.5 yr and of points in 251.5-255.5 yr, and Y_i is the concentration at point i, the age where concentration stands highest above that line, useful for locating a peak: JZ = 154 yr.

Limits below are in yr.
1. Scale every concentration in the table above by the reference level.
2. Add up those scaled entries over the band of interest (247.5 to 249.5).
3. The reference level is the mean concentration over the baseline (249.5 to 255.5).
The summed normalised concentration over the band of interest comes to 1.89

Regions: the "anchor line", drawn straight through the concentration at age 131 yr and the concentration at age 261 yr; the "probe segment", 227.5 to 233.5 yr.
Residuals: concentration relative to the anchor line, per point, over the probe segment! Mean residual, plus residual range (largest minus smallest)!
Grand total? 3.1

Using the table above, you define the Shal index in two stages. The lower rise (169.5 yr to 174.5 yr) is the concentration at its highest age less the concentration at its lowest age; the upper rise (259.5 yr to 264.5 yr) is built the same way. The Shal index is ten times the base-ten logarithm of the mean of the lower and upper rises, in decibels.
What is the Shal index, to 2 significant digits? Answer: -1.2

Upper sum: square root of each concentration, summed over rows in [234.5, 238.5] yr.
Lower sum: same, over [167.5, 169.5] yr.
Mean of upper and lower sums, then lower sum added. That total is 32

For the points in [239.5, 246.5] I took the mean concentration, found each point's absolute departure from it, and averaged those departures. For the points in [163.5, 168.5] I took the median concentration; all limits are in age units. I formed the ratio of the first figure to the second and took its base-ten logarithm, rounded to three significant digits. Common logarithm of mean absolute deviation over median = -1.86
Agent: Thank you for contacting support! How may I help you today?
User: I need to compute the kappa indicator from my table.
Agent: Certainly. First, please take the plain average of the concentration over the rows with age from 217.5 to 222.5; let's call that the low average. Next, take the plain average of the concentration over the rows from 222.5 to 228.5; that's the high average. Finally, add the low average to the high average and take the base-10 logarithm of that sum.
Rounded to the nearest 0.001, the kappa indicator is 1.891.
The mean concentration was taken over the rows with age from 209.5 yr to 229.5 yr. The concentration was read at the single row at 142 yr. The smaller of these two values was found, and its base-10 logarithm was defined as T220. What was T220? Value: 1.58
